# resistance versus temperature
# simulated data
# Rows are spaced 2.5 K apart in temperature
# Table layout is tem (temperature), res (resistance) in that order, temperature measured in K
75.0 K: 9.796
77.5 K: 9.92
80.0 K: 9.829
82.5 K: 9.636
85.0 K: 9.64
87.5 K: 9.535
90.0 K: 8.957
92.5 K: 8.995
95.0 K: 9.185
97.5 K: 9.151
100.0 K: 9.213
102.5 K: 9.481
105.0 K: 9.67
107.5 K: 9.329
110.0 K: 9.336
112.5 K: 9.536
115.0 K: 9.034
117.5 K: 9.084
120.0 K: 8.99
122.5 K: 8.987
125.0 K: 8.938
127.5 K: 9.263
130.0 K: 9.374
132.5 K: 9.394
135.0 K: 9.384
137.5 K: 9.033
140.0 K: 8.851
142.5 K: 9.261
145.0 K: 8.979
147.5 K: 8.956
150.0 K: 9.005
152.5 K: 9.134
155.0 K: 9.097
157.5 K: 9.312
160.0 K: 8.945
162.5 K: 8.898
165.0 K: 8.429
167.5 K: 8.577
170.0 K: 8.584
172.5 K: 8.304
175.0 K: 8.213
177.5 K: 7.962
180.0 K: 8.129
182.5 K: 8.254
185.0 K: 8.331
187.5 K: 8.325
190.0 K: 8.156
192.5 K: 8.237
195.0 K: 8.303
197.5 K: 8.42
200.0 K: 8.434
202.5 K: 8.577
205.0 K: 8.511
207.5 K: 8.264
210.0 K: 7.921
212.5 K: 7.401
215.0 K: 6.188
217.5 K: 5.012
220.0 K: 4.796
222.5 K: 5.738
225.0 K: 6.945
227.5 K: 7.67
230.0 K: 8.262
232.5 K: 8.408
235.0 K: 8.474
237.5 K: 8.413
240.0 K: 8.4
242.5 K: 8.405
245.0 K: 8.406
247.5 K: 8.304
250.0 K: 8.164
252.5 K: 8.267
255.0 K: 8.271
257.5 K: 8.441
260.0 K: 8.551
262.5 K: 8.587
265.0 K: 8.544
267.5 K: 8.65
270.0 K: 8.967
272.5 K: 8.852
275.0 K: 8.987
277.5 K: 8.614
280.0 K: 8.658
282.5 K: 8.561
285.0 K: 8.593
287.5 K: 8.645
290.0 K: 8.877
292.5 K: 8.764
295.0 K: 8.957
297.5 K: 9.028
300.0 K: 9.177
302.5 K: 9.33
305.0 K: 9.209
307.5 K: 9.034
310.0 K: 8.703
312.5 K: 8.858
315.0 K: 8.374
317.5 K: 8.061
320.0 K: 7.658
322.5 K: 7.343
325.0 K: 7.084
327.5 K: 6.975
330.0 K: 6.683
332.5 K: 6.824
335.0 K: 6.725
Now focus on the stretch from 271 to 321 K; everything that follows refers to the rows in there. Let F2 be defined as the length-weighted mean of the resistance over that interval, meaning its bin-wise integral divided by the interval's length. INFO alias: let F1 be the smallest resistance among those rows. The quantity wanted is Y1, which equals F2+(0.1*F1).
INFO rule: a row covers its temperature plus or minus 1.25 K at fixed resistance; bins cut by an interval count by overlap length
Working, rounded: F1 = 7.658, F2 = 8.8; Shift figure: 9.5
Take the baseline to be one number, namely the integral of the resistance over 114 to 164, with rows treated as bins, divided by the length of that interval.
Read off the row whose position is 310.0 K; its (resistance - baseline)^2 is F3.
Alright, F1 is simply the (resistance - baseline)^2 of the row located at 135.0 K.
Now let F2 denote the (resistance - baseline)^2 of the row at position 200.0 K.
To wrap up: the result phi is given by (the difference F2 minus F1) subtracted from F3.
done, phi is -0.2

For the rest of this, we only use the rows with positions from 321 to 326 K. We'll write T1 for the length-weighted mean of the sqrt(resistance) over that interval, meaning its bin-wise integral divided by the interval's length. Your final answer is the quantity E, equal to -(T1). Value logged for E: -2.69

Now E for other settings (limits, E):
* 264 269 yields -2.94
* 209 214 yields -2.75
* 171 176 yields -2.88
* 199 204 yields -2.92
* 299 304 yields -3.04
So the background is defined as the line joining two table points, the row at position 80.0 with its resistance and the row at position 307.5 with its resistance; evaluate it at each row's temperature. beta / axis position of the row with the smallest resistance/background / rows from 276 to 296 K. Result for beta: 282.5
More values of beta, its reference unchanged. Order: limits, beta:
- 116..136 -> 125.0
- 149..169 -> 165.0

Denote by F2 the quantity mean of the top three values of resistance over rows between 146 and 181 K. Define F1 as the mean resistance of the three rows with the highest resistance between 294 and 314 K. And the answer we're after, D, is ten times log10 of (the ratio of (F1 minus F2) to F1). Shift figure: -22.0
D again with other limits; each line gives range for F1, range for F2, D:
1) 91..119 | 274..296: -11.9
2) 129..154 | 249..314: -18.1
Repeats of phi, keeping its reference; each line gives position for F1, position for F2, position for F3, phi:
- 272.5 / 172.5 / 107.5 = -0.5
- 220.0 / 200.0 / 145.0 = 18.0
